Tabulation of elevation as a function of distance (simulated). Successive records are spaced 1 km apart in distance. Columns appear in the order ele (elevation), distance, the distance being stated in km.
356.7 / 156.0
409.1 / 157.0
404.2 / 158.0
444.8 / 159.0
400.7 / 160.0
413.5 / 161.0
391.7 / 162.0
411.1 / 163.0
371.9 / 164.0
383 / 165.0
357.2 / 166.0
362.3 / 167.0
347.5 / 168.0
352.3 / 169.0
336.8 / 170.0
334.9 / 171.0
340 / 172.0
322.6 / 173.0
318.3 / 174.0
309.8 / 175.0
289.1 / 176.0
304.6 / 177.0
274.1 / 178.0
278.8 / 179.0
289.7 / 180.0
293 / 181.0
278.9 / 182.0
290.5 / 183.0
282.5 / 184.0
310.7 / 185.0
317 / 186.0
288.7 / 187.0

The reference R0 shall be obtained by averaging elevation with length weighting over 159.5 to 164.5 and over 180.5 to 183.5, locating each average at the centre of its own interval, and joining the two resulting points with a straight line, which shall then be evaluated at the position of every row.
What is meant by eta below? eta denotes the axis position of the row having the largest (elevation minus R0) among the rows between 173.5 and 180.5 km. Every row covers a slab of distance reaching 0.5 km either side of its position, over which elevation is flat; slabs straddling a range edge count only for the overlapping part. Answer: 180.0 km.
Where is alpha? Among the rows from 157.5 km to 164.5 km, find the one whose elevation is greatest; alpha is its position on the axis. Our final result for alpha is 159.0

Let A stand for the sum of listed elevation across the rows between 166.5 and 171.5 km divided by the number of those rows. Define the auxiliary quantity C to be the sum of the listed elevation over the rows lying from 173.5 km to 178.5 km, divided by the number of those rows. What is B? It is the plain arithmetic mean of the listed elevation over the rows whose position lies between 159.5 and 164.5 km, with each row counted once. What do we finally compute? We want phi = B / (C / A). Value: 461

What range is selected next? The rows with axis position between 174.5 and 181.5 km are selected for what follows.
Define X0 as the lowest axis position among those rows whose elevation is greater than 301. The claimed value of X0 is 175.0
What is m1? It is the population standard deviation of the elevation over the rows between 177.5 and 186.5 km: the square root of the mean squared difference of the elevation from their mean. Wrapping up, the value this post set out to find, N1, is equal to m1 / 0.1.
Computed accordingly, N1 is 138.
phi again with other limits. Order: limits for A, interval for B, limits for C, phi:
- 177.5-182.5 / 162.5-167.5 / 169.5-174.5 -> 323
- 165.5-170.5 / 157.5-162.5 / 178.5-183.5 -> 504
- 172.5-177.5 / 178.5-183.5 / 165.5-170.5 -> 252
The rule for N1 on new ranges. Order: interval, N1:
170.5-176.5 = 168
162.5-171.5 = 227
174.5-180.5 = 128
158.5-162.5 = 201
